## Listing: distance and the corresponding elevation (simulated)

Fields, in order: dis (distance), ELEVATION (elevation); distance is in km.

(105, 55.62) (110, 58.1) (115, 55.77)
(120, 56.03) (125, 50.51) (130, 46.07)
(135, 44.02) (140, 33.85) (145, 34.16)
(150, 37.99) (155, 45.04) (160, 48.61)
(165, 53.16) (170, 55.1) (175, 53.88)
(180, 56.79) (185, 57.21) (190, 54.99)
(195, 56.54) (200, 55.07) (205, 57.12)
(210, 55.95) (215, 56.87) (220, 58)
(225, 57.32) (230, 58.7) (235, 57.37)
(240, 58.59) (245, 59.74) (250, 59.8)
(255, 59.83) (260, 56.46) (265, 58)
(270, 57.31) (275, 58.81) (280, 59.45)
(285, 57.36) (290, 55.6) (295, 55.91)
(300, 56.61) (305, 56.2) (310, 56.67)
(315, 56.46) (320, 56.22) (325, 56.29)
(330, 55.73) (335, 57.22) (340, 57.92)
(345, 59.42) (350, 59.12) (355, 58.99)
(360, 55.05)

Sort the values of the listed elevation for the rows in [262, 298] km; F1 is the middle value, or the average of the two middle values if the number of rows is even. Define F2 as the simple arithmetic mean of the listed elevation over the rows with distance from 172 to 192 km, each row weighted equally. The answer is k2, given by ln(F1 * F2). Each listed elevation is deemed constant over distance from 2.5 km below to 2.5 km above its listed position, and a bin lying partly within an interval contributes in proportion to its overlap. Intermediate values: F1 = 57.4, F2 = 55.7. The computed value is 8.07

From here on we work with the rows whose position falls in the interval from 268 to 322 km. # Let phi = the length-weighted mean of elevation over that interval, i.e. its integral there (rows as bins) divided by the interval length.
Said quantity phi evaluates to 57.0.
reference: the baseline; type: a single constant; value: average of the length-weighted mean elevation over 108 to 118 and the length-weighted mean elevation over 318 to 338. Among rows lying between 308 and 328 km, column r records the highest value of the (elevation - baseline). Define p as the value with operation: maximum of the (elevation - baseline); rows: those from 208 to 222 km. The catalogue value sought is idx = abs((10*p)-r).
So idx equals 14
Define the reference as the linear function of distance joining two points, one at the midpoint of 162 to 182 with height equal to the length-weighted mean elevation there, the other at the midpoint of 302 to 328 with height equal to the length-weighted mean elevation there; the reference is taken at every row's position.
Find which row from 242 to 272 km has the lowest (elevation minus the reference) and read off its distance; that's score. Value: 260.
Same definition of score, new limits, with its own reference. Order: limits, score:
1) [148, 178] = 150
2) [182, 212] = 200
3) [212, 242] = 215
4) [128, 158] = 140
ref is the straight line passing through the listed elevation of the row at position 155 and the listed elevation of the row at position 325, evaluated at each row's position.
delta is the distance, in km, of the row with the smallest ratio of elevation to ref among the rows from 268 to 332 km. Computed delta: 330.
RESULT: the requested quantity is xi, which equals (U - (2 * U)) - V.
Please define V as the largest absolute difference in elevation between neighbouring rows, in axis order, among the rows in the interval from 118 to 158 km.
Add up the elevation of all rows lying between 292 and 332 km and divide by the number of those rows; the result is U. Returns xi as -66.4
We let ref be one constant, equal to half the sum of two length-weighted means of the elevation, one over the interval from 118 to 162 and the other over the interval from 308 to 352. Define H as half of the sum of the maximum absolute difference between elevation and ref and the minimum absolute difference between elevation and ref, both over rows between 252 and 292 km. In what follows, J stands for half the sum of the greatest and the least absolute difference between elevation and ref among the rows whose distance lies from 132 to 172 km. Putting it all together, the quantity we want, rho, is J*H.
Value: 67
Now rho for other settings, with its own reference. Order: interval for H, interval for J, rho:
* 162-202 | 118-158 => 39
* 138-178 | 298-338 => 55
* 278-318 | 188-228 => 42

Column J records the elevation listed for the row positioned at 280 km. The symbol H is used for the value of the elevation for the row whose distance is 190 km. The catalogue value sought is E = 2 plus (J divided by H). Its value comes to 3.08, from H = 54.99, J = 59.45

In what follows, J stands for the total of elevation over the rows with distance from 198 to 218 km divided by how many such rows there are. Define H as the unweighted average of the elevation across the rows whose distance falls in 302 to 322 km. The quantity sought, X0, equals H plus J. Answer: 113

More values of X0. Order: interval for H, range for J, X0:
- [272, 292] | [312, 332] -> 114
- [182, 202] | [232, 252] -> 115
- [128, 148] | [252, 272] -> 97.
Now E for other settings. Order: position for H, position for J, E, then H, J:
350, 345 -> 3.01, 59.12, 59.42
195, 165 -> 2.94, 56.54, 53.16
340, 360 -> 2.95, 57.92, 55.05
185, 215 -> 2.99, 57.21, 56.87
